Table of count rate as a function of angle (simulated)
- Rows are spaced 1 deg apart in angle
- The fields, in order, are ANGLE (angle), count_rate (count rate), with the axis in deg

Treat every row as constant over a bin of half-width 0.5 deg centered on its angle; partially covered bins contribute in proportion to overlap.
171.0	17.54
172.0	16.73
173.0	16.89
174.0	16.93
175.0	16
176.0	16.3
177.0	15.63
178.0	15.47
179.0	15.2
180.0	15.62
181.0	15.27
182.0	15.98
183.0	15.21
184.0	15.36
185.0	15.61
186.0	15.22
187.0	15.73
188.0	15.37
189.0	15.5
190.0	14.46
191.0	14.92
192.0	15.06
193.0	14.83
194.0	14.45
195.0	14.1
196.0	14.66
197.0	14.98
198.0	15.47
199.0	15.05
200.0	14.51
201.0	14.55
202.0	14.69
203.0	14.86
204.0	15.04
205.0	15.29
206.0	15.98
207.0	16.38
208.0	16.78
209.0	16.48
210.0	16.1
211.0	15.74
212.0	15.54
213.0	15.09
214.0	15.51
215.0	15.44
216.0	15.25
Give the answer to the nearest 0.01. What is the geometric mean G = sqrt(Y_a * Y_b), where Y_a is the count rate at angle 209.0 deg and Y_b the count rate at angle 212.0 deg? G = 16.00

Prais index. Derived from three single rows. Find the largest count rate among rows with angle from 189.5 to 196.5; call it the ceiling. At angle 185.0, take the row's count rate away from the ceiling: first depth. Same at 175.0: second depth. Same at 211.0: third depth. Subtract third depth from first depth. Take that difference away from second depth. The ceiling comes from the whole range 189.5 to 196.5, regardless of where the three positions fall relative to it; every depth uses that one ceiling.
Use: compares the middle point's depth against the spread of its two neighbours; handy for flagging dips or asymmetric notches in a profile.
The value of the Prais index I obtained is -1.1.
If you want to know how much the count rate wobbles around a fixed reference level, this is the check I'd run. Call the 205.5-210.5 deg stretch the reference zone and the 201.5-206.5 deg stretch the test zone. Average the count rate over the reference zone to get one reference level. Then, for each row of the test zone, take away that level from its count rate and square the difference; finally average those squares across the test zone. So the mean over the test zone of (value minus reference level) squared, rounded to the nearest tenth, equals 1.6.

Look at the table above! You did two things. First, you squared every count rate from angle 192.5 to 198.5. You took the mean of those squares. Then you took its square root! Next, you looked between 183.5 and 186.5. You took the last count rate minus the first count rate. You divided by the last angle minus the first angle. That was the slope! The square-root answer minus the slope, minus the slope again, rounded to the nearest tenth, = 14.9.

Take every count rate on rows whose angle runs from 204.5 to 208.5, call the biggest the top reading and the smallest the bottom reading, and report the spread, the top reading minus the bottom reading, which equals 1.5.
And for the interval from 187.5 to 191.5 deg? 1.0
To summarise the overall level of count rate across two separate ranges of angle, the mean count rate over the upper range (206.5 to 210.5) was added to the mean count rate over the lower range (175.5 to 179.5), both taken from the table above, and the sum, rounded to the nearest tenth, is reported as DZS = 32.1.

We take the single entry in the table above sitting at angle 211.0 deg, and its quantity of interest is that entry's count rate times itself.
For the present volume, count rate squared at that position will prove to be 248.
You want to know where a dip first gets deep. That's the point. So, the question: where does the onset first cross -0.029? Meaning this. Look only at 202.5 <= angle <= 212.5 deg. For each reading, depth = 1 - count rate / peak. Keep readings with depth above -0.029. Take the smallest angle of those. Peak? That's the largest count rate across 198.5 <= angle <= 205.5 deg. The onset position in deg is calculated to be 203.0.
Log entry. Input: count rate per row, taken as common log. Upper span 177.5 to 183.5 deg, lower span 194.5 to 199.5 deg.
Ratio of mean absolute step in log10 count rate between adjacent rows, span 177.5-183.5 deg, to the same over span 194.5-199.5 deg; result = 1.1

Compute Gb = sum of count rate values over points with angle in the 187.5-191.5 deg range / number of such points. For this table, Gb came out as 15.1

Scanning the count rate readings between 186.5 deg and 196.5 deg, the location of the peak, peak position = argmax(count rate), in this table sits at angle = 187.0 deg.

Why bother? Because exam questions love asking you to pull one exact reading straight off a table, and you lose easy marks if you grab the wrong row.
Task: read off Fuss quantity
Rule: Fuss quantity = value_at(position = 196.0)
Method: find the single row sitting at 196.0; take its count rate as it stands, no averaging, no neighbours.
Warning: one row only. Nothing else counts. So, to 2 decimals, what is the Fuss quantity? 14.66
